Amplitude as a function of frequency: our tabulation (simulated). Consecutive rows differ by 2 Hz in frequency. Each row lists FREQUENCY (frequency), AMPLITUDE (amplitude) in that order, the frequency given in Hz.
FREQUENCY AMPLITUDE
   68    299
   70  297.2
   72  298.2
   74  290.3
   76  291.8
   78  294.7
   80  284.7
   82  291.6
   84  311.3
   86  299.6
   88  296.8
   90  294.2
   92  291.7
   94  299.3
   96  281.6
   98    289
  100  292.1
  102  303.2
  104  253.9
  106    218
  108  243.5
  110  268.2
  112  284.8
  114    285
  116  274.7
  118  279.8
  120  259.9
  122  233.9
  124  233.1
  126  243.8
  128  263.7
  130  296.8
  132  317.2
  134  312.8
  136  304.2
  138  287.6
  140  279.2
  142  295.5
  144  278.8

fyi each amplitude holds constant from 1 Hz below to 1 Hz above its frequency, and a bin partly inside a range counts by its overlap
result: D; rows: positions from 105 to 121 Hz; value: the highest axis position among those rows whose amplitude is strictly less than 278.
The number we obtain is 120 Hz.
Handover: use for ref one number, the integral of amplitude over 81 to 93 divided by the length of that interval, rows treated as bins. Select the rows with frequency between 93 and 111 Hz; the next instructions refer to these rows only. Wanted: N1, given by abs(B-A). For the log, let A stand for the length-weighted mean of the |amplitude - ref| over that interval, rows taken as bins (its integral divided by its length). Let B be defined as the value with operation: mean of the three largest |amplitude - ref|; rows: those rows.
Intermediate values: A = 27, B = 59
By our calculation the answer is 32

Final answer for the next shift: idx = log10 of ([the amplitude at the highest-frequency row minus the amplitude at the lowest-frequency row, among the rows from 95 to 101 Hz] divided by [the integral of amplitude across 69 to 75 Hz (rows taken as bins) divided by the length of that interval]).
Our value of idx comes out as -1.45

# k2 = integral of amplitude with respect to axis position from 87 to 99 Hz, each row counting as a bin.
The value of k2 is 3505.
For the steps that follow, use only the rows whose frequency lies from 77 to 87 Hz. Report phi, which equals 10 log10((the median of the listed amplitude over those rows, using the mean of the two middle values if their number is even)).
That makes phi 24.7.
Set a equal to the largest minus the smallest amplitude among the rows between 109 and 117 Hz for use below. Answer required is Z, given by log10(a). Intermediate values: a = 17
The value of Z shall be 1.23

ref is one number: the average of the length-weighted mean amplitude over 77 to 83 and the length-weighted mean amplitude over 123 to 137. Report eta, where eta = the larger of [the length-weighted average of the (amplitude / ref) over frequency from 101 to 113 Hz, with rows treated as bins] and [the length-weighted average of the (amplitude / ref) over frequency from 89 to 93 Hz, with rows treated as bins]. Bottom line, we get 1.02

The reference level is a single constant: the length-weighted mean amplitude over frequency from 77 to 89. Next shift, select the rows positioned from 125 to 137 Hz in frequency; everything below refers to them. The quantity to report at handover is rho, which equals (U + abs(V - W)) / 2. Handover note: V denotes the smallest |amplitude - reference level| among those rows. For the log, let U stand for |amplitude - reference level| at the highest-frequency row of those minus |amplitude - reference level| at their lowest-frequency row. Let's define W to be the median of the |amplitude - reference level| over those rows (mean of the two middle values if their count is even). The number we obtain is -13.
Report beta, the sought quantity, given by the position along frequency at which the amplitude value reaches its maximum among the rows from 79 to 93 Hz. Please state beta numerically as 84 Hz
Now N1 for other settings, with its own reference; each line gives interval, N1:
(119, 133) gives 22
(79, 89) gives 4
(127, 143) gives 11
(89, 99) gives 3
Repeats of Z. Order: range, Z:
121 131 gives 1.80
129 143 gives 1.58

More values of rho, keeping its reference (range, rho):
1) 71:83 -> 3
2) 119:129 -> 8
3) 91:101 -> 1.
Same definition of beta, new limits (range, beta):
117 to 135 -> 132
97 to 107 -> 102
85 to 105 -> 102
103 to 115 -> 114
